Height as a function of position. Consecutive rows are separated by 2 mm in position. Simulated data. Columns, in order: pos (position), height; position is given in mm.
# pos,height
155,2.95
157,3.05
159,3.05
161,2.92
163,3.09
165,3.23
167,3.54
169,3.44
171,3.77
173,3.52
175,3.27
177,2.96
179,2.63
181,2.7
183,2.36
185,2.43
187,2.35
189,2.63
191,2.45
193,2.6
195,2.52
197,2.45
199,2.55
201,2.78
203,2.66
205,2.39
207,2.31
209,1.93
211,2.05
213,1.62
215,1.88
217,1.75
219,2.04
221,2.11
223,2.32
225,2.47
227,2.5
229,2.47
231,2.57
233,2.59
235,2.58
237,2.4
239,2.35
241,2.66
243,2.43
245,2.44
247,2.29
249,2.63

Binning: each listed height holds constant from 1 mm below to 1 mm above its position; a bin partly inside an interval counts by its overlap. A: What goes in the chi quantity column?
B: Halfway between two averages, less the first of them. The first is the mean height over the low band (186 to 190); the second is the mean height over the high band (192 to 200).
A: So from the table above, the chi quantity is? 0.02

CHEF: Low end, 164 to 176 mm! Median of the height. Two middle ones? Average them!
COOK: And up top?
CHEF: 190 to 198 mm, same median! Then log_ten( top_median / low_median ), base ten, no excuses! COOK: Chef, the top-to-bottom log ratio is -0.15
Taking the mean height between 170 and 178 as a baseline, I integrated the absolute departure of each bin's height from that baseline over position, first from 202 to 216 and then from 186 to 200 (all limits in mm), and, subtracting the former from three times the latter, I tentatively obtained 19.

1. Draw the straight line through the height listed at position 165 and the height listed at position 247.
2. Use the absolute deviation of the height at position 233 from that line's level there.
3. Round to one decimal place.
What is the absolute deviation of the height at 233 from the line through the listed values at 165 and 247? 0.1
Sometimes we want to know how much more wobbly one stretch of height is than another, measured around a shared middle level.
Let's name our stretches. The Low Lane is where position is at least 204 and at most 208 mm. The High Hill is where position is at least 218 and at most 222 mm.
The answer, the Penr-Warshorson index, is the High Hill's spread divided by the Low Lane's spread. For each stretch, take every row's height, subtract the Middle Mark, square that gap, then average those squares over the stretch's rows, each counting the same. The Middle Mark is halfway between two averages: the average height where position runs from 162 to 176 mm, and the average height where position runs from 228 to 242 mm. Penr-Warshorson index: 2.09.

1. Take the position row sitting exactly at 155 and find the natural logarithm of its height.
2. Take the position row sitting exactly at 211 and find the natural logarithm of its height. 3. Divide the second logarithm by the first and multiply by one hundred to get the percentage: 66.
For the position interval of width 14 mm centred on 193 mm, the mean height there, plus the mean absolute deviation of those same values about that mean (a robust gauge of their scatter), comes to 2.58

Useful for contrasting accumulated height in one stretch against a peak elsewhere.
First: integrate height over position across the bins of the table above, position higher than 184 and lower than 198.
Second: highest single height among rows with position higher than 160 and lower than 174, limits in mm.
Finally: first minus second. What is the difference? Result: 31.1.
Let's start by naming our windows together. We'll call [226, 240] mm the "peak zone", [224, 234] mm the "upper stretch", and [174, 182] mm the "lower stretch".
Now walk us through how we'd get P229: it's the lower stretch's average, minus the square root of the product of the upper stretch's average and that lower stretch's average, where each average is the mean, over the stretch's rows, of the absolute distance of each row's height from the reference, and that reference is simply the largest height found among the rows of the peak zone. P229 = 0.16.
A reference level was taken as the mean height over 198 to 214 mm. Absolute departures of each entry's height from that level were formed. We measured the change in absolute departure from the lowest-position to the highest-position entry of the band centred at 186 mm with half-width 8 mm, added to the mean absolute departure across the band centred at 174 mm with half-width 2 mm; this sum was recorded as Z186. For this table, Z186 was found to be 1.1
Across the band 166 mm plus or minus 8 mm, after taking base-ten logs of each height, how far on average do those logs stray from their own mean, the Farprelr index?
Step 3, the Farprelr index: 0.032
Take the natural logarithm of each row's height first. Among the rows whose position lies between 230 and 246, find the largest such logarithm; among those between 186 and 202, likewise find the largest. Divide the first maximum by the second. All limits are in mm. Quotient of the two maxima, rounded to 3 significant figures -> 0.957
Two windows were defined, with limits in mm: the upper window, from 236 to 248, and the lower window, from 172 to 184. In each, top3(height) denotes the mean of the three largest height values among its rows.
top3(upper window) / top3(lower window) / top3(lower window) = 0.238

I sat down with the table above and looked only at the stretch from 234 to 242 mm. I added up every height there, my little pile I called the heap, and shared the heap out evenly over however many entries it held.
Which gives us 2.5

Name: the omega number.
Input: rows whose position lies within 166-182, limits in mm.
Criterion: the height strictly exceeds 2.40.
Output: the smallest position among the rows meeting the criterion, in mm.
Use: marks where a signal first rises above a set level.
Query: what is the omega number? 167 mm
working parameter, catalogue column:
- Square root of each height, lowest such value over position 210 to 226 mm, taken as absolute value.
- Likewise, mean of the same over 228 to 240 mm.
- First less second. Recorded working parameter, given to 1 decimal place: -0.3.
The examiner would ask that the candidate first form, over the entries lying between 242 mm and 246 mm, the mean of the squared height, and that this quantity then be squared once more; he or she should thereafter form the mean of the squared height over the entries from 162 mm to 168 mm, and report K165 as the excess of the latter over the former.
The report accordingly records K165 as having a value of -24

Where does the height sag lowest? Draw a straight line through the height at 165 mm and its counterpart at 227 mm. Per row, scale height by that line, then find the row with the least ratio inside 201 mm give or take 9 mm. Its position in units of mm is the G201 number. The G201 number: 209 mm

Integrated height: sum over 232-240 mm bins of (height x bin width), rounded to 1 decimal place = 19.8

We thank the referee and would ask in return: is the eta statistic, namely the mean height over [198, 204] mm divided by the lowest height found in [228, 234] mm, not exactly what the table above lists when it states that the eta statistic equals 1.08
